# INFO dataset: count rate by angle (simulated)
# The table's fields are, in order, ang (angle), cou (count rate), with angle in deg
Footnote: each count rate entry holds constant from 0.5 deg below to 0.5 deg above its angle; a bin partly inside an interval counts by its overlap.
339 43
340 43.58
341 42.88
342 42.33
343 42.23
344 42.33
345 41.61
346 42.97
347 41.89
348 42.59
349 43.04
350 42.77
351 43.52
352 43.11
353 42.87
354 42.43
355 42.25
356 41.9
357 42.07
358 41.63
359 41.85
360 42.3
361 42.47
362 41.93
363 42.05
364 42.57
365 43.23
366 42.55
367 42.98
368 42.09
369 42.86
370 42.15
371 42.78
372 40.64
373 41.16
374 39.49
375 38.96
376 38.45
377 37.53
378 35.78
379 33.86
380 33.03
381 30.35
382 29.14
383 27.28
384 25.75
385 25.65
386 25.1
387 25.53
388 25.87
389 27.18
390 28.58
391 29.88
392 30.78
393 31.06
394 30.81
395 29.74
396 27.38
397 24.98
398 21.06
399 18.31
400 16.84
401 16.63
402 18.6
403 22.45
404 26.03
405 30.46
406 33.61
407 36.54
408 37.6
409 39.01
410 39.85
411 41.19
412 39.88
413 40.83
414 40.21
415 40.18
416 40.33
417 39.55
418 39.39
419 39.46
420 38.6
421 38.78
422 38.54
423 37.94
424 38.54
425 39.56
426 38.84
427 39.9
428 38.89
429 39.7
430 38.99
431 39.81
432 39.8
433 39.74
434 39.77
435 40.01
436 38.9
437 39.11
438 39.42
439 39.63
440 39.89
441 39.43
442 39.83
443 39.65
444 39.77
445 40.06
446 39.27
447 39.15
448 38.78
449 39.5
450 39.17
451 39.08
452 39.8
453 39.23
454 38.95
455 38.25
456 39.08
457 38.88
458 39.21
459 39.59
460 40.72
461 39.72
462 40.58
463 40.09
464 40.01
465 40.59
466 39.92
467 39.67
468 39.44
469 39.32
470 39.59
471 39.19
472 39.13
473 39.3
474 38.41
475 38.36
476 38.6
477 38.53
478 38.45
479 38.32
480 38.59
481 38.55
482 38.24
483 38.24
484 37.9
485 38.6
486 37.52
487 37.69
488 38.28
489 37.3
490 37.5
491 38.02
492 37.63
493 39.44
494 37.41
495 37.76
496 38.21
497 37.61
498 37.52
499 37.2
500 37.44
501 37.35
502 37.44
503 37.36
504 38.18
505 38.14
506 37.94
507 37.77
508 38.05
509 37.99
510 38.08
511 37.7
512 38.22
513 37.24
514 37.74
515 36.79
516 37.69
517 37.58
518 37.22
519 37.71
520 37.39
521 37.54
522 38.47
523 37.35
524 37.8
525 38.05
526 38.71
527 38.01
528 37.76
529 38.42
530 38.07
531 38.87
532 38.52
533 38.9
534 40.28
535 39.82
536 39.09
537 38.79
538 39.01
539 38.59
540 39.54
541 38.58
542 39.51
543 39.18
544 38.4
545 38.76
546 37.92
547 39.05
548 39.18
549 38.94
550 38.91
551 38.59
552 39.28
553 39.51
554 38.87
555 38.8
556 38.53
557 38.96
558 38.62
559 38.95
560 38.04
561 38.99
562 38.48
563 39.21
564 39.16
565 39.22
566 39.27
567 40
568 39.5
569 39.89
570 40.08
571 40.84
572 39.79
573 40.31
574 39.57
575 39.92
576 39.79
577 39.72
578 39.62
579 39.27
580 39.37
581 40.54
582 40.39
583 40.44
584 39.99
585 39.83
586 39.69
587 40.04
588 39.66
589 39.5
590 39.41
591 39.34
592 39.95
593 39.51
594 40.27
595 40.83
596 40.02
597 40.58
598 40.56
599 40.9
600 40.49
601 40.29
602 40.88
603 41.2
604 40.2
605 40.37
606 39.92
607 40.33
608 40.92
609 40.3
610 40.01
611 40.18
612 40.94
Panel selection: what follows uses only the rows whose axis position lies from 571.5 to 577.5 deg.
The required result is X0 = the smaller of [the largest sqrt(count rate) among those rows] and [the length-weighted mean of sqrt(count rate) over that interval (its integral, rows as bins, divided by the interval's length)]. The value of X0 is 6.31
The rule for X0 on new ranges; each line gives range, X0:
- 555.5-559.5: 6.23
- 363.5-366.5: 6.54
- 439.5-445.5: 6.31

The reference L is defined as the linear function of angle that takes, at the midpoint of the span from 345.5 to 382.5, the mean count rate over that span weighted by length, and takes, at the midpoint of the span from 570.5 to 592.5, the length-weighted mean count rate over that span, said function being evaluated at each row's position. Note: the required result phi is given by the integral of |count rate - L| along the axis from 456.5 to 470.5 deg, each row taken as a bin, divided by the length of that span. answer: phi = 0.6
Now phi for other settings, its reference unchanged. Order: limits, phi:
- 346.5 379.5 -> 2.0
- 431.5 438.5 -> 0.8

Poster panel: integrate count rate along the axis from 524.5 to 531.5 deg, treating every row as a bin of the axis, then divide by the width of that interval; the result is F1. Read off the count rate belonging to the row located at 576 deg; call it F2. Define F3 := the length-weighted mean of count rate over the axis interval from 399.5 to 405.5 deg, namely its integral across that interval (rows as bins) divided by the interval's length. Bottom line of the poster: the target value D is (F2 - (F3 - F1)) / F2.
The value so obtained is 1.41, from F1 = 38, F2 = 39.79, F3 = 21.8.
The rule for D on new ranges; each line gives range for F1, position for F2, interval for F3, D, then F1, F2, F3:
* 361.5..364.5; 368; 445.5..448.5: 1.07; 42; 42.09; 39.1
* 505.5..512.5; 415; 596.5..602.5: 0.93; 38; 40.18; 40.6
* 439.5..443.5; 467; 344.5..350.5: 0.93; 40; 39.67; 42.5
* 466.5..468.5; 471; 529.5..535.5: 1.01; 40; 39.19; 39.1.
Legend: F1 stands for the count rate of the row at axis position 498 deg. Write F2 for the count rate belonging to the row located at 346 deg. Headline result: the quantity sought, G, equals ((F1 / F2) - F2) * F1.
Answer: -1579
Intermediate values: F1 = 37.52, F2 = 42.97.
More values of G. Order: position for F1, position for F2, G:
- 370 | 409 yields -1599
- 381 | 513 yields -1105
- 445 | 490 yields -1459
